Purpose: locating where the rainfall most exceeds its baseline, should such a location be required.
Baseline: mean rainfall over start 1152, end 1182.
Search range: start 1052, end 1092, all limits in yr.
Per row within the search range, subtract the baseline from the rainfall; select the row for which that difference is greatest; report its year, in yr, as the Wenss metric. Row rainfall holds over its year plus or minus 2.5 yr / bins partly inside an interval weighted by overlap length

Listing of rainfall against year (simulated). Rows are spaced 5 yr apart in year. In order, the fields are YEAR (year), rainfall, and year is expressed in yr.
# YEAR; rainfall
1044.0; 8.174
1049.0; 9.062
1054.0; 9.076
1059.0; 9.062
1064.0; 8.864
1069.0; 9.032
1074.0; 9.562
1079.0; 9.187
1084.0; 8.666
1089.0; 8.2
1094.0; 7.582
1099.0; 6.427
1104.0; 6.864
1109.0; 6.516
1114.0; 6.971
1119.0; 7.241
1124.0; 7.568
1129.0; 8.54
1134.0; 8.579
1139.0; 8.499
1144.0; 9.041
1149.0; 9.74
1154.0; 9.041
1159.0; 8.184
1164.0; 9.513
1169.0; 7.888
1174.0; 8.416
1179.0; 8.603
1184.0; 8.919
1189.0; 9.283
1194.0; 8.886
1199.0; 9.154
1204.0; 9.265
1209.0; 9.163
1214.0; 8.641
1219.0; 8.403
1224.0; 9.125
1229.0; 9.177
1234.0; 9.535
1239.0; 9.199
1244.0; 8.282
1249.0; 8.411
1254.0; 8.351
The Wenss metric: 1074.0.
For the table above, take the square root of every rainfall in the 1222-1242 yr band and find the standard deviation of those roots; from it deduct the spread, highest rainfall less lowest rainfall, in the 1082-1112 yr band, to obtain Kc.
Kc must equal -2.2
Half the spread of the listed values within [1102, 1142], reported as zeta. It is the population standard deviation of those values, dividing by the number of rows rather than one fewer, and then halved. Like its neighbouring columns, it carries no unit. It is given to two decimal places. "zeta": 0.39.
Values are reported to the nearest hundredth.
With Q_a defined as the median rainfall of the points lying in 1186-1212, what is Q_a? 9.16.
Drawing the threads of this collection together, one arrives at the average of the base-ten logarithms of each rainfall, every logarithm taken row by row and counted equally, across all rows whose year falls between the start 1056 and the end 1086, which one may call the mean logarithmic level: 0.957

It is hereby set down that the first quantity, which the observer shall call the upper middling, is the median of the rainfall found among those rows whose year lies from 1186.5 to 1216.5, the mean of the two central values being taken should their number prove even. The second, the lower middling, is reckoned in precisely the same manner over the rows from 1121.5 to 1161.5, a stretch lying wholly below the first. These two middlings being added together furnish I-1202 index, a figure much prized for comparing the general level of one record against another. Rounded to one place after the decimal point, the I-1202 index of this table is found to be 17.7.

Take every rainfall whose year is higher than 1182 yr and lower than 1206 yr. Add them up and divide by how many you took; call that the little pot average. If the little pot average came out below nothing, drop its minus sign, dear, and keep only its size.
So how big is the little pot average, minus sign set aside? 9.10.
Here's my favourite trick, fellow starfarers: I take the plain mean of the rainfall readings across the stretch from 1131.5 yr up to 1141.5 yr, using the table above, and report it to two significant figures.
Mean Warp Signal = 8.5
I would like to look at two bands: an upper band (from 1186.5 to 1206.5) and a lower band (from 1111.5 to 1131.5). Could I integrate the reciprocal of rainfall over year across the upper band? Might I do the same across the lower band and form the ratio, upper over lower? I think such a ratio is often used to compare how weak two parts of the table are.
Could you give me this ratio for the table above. 0.82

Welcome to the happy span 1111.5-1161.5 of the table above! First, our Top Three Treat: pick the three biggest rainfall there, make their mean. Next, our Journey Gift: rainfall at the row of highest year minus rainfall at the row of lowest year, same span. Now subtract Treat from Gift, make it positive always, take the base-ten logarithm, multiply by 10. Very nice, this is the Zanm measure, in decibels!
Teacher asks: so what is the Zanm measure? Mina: 9.1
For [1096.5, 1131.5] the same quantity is 7.5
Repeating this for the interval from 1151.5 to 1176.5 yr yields 9.8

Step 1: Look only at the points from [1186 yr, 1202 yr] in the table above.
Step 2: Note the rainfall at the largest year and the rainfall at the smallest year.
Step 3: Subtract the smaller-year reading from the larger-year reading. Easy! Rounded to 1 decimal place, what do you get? -0.1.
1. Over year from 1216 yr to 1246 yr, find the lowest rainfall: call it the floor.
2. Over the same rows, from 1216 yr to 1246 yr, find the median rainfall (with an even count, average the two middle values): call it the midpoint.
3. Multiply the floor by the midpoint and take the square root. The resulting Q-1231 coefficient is 8.71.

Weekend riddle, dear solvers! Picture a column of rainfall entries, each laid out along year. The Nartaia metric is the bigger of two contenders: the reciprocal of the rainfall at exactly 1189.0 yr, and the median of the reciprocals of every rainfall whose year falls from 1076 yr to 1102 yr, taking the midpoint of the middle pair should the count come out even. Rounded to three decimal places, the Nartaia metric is 0.122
